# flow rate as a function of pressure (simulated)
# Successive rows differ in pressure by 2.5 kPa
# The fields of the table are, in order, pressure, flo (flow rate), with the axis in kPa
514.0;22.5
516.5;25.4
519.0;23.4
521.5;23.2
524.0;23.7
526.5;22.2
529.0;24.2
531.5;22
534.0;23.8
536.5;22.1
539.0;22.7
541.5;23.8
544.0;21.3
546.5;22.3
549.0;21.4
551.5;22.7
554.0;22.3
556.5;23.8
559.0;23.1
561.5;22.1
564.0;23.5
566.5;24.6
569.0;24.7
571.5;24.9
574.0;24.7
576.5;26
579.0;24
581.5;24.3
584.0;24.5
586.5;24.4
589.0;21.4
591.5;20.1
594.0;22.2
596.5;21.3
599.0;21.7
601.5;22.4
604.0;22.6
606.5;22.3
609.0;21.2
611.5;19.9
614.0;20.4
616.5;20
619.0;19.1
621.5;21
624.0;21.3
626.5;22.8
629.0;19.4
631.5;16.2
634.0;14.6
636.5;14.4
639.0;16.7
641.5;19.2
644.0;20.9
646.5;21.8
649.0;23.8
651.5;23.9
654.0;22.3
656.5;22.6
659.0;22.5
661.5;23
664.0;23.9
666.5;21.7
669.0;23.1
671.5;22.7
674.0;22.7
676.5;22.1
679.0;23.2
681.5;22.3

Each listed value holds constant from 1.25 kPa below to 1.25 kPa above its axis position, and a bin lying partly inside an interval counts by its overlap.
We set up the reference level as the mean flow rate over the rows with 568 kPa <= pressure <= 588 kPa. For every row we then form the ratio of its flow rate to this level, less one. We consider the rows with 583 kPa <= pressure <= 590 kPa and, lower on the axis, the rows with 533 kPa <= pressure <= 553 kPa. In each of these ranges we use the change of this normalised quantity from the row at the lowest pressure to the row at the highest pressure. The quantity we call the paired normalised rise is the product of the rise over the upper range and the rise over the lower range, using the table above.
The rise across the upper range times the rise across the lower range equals 0.006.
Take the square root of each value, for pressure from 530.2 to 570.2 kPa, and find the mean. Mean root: 4.8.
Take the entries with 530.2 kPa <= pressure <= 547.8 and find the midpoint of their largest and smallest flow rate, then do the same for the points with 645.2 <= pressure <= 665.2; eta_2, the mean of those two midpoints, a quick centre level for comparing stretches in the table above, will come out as 22.7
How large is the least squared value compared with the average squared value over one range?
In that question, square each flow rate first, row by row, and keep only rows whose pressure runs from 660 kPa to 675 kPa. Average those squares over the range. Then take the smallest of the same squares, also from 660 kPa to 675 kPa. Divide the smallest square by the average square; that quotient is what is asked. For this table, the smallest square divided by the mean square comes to 0.90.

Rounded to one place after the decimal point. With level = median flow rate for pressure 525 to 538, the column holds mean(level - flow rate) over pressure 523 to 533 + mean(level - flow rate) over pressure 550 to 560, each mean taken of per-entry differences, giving -1.6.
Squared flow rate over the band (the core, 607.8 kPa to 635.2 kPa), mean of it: 390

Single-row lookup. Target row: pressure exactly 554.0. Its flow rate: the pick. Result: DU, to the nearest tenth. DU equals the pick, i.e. 22.3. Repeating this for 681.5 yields 22.3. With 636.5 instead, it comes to 14.4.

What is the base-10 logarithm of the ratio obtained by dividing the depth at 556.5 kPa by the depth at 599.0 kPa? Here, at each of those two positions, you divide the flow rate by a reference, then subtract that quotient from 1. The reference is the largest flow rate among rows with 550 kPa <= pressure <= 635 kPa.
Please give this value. -0.29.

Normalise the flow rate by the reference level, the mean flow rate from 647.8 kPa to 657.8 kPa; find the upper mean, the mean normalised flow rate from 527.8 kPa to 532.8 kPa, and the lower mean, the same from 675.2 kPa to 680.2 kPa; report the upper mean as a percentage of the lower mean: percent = 102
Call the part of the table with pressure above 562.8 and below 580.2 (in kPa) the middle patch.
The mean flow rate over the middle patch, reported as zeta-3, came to 24.6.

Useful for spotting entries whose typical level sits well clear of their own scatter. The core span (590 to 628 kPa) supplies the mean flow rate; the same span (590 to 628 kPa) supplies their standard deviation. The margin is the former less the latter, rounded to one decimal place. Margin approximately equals 20.1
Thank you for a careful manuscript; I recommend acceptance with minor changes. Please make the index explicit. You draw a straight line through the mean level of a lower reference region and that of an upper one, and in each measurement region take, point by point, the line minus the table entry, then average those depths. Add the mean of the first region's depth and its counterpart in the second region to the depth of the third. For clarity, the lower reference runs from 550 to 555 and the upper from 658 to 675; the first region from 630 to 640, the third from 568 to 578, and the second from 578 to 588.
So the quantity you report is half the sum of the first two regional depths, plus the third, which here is 0.2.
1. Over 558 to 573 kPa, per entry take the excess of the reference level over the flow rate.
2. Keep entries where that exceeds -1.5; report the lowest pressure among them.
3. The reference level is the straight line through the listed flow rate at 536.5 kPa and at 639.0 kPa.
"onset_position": 561.5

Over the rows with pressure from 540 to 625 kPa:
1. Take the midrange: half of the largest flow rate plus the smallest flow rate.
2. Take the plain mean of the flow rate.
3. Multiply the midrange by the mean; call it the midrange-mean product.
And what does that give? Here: 508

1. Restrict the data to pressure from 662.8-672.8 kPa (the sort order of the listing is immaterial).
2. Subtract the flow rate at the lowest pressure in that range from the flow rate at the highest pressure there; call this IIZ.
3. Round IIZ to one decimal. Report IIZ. -1.2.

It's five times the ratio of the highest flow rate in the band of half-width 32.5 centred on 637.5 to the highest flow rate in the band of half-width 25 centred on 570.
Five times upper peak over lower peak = 4.60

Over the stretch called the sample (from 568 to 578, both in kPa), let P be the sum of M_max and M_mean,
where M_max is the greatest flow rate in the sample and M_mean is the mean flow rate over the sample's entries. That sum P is 51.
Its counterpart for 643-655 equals 46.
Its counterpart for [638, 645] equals 40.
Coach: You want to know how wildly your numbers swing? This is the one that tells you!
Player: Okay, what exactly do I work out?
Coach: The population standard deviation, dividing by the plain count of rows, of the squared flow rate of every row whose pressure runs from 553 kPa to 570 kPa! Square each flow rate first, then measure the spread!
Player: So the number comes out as 44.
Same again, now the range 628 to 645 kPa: 82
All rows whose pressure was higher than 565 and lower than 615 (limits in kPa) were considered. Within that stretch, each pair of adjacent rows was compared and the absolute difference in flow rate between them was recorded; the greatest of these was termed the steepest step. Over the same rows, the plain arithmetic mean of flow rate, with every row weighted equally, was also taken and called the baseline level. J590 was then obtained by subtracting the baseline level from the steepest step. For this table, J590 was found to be -19.9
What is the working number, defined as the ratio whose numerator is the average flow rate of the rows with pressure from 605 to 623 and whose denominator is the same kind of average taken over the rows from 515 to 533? 0.88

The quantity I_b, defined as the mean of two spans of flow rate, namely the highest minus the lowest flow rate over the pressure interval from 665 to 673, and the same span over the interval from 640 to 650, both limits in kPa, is 3.0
